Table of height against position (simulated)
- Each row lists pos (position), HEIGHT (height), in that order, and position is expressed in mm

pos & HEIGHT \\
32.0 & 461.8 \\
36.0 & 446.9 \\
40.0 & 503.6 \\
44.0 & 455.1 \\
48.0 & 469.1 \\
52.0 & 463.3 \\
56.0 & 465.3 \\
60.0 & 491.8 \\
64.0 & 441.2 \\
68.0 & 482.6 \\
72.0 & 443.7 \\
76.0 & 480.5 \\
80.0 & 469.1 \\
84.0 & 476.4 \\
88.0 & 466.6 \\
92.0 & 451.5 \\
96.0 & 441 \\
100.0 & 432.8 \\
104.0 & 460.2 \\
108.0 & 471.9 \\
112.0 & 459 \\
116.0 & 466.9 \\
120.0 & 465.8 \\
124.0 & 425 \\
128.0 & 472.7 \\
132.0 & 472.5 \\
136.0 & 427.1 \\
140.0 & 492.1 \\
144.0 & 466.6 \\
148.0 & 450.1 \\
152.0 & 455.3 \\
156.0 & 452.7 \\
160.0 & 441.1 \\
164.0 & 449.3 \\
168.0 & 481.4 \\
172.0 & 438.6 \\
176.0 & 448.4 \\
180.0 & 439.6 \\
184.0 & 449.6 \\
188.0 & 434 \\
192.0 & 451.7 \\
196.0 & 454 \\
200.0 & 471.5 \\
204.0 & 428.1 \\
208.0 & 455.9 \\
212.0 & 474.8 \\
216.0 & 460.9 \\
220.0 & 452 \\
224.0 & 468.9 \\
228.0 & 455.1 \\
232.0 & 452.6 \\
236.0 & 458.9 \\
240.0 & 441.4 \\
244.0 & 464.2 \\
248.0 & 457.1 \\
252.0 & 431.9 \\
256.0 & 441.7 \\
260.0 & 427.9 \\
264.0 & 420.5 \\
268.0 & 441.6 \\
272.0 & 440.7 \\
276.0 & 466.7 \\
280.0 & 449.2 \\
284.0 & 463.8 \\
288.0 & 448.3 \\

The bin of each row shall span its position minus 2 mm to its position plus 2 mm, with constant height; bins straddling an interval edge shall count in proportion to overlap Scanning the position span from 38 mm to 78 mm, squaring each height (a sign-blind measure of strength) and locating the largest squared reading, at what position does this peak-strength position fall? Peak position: 40.0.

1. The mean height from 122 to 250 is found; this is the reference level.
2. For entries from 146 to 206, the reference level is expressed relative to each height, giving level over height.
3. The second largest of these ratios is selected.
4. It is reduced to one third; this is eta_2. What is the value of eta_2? 0.349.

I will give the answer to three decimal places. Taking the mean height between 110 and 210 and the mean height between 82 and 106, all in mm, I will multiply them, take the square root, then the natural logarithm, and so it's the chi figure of 6.119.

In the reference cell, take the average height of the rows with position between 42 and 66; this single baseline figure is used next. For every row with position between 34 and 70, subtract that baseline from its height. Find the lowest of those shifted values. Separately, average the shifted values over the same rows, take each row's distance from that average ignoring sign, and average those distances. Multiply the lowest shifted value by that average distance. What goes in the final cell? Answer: -370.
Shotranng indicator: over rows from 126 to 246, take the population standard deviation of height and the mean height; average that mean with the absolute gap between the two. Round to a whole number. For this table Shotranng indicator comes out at 448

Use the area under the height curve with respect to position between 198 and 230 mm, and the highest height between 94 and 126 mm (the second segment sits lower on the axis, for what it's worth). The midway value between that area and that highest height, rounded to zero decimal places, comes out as 7570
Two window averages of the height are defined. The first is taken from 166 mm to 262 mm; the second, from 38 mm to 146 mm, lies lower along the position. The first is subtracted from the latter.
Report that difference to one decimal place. 11.8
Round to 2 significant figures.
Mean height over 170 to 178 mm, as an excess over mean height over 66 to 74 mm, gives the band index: -20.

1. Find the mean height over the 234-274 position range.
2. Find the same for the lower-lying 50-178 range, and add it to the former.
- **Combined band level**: 902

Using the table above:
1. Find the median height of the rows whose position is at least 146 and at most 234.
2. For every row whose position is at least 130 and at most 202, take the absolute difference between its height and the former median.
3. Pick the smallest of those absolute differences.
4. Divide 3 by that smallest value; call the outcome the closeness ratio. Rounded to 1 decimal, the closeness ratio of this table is 7.5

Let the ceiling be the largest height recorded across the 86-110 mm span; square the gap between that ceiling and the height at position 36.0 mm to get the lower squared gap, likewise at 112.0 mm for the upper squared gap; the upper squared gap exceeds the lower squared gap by -459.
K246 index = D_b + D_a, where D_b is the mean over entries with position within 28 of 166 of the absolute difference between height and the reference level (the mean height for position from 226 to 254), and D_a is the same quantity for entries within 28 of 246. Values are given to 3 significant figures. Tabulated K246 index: 22.5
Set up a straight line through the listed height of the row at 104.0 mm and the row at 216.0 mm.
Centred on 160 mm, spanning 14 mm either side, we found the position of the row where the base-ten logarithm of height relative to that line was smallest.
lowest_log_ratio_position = 172.0 mm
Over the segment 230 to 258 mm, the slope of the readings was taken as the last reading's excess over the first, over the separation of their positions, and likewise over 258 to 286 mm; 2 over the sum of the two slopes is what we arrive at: 1.9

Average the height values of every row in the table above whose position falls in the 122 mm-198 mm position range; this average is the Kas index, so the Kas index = 453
